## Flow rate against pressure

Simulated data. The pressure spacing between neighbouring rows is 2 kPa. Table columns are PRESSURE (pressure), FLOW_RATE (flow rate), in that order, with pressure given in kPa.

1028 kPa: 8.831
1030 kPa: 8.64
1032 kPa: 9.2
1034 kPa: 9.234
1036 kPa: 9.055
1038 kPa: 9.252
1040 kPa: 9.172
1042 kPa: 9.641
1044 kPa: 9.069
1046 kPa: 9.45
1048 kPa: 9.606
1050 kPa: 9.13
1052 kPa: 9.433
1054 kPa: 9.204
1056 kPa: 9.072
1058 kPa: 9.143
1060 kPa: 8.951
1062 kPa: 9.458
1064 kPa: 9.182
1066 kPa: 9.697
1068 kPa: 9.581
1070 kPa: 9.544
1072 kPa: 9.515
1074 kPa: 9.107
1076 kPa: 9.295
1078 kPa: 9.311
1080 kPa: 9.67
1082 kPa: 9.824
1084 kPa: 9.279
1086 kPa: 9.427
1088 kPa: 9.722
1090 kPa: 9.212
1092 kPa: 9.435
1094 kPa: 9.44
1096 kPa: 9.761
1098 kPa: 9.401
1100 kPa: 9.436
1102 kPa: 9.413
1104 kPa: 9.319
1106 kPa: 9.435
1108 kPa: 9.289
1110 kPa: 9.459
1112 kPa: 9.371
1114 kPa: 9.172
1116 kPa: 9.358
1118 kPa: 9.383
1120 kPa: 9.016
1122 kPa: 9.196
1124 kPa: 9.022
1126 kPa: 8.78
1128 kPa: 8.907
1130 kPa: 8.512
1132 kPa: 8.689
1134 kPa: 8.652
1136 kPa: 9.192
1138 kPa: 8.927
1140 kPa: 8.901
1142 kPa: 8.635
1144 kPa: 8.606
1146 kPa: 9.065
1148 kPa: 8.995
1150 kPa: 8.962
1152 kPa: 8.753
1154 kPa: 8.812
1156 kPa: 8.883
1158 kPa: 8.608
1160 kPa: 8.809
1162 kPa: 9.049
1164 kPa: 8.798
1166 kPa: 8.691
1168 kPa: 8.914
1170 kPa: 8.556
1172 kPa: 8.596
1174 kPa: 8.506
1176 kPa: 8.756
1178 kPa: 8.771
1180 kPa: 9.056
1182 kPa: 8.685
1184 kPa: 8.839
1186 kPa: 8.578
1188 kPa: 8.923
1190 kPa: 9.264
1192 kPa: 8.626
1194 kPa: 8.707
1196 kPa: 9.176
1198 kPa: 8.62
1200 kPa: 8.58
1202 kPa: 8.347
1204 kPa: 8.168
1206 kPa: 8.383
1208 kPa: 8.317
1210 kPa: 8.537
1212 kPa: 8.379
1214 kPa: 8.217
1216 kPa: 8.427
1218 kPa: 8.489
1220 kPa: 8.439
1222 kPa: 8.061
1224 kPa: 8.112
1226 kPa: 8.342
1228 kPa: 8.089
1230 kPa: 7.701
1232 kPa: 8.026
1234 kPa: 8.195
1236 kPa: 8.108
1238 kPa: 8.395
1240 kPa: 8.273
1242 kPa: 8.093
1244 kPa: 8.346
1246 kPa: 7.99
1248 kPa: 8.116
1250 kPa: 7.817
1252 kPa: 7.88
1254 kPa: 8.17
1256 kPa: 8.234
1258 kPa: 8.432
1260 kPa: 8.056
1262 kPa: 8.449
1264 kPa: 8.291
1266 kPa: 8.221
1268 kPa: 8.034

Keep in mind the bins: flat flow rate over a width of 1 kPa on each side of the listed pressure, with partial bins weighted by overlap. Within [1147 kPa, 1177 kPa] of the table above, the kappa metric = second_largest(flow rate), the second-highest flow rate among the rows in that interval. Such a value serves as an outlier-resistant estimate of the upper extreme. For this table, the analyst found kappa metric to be 8.995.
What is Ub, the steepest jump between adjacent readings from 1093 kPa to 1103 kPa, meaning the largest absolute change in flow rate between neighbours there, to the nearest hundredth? 0.36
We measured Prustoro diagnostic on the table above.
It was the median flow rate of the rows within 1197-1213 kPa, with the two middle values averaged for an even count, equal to 8.4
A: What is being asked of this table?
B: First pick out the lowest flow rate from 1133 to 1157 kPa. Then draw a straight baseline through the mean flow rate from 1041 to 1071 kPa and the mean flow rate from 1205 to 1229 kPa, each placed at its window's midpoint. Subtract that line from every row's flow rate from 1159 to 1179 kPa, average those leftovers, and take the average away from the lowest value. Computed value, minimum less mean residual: 8.5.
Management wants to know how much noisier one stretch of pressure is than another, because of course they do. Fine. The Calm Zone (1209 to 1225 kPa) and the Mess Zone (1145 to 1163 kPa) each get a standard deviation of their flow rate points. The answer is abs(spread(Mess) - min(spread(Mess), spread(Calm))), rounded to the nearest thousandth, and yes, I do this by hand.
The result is 0.000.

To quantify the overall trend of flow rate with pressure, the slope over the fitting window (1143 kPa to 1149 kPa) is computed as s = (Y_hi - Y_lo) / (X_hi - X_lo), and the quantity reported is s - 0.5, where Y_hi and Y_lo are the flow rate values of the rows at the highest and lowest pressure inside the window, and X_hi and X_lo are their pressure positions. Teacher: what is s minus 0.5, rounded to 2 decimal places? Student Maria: -0.40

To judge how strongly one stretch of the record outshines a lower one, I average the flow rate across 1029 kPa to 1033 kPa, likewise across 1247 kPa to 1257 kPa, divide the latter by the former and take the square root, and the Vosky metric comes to 0.95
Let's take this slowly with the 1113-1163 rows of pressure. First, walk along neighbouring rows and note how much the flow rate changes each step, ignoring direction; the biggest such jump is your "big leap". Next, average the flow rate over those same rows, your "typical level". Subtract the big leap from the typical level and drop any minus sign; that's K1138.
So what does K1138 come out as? 8.4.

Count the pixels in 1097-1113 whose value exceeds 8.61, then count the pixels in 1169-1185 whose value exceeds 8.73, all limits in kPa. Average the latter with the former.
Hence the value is 6.0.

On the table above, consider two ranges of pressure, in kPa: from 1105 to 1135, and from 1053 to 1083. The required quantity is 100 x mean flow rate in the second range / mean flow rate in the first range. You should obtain 103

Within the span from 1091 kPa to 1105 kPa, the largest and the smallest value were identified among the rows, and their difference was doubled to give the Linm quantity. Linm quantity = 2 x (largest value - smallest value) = 0.88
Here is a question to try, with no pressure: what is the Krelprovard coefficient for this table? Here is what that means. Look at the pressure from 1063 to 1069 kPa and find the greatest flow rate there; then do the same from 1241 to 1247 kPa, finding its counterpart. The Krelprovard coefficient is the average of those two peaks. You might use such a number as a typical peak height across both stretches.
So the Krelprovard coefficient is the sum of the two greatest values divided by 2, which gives 9.02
